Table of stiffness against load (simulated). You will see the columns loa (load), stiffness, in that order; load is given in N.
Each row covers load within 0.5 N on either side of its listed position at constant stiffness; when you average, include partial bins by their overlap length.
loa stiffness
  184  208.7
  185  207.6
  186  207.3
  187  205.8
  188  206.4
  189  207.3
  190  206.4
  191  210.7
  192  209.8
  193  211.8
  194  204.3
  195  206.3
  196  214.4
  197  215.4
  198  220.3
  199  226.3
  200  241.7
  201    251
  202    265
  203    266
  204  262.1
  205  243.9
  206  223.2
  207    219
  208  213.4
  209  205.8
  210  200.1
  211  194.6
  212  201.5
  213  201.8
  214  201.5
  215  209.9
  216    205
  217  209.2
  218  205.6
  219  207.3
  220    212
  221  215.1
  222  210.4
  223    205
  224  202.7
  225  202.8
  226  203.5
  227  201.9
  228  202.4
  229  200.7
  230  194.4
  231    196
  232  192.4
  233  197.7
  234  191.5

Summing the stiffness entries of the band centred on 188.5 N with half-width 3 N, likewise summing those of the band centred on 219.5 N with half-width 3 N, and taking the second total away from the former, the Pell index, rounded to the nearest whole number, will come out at -16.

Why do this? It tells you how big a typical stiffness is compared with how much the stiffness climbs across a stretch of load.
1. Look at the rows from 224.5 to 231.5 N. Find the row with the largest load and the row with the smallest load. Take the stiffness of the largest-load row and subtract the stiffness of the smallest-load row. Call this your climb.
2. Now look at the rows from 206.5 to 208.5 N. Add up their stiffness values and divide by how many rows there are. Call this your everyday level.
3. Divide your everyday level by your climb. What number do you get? -32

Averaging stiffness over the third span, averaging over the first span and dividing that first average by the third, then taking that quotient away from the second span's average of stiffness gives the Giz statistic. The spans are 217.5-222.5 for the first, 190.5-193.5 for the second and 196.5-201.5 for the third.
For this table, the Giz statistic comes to 210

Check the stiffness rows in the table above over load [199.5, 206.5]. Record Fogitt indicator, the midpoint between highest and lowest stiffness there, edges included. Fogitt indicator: 245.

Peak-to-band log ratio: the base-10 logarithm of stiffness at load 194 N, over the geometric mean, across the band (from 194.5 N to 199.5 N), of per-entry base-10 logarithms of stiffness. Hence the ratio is 0.99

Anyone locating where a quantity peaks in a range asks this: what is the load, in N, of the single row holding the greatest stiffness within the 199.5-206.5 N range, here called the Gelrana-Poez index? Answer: 203 N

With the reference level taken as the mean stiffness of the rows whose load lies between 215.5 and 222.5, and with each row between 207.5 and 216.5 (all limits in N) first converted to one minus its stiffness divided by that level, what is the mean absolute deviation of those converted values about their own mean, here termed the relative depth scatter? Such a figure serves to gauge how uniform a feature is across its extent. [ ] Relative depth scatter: 0.0204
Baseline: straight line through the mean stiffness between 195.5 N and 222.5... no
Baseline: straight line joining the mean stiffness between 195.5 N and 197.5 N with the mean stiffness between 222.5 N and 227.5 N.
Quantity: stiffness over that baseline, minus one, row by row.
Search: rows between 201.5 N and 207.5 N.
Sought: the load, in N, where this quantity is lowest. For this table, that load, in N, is 207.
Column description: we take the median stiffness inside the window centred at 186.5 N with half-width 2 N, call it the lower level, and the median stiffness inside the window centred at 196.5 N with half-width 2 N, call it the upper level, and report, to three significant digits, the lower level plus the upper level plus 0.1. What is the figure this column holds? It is 422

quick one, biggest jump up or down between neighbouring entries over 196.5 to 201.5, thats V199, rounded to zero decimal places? 15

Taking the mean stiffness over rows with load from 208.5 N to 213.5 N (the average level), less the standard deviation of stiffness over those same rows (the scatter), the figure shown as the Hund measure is 197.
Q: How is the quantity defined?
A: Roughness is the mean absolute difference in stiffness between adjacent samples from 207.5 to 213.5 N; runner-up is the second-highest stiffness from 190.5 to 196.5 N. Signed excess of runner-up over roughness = 207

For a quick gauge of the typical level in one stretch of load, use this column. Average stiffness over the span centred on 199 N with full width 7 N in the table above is 233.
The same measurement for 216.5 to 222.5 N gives 210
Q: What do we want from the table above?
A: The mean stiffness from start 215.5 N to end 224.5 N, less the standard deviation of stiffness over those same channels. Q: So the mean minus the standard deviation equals 204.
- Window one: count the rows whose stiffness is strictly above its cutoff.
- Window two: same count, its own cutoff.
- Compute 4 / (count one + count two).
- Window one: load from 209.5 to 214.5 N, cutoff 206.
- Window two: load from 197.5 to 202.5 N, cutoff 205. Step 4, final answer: 0.80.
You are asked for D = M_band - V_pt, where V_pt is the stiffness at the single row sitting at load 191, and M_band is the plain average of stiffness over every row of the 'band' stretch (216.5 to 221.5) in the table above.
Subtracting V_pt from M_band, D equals -1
